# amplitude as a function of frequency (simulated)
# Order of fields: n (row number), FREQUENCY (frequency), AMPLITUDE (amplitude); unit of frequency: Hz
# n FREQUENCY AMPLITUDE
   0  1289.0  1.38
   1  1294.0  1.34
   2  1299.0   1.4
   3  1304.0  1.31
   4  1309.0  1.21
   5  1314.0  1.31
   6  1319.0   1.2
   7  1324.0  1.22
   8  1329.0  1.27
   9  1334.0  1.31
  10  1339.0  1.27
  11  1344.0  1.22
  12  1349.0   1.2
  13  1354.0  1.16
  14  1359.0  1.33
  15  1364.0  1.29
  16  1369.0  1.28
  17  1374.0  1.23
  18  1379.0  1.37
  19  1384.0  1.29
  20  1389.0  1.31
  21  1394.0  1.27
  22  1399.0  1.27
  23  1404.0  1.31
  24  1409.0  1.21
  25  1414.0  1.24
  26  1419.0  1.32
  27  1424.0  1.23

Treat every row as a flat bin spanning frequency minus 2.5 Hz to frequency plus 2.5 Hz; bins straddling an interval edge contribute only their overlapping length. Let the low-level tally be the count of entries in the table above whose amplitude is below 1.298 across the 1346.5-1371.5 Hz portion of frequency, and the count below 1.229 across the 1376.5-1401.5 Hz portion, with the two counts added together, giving 4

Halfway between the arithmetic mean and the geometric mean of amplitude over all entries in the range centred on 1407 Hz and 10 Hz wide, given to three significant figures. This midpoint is 1.26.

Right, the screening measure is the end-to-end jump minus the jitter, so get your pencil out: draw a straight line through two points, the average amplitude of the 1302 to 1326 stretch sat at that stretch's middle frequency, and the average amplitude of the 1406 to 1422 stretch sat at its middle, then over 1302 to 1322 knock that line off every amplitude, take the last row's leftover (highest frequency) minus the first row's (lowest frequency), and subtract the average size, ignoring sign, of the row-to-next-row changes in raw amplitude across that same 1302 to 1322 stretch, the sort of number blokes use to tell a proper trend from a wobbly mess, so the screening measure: -0.21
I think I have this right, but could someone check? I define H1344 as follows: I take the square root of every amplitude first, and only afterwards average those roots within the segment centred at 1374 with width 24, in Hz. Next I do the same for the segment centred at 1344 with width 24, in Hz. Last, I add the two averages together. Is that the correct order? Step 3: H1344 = 2.25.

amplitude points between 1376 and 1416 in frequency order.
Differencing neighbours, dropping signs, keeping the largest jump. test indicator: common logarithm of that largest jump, -1.00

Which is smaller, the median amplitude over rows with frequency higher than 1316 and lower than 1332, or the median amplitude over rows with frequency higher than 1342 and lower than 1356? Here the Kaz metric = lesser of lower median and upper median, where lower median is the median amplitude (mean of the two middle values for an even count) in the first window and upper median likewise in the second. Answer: 1.20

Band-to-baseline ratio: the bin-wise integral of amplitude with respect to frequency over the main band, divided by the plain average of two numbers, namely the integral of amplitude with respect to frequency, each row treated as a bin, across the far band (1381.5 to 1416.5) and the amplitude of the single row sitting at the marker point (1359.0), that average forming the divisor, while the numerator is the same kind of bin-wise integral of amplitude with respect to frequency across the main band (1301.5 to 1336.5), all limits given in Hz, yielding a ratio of 1.93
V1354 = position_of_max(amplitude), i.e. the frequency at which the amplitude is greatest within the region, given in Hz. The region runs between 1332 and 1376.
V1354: 1359.0 Hz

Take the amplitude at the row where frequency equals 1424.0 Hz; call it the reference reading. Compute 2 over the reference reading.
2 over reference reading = 1.63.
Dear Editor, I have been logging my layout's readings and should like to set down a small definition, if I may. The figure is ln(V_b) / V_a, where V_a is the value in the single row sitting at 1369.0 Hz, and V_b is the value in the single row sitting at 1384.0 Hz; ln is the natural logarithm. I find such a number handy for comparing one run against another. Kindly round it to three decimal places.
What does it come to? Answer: 0.199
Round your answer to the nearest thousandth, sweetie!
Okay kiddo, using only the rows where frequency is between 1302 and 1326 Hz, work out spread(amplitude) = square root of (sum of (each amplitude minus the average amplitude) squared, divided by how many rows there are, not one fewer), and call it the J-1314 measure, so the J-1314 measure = 0.049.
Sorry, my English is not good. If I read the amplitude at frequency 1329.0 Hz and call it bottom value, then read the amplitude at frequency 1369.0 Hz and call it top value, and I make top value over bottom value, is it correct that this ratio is 1.01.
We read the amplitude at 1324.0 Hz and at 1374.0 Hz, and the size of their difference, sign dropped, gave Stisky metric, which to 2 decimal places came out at 0.01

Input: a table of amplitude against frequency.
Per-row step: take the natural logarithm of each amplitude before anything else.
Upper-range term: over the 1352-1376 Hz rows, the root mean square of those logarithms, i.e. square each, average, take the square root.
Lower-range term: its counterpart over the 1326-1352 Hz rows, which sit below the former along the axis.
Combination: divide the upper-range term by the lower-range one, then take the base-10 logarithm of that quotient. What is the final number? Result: 0.010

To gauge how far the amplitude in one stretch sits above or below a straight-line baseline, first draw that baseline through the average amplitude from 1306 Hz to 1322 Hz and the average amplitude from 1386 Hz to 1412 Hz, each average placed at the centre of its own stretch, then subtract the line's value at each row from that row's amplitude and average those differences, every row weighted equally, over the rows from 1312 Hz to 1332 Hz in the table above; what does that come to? 0.01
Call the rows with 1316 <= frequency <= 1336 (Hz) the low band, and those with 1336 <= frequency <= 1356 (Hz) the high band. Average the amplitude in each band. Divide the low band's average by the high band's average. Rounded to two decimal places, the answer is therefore 1.03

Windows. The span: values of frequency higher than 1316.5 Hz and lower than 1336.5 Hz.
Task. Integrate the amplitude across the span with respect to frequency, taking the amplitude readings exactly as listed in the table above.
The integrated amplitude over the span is 25.0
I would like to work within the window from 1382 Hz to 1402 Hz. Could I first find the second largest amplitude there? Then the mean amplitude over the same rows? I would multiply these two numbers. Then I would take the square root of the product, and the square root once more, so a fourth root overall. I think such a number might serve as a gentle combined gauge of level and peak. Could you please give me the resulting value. 1.13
